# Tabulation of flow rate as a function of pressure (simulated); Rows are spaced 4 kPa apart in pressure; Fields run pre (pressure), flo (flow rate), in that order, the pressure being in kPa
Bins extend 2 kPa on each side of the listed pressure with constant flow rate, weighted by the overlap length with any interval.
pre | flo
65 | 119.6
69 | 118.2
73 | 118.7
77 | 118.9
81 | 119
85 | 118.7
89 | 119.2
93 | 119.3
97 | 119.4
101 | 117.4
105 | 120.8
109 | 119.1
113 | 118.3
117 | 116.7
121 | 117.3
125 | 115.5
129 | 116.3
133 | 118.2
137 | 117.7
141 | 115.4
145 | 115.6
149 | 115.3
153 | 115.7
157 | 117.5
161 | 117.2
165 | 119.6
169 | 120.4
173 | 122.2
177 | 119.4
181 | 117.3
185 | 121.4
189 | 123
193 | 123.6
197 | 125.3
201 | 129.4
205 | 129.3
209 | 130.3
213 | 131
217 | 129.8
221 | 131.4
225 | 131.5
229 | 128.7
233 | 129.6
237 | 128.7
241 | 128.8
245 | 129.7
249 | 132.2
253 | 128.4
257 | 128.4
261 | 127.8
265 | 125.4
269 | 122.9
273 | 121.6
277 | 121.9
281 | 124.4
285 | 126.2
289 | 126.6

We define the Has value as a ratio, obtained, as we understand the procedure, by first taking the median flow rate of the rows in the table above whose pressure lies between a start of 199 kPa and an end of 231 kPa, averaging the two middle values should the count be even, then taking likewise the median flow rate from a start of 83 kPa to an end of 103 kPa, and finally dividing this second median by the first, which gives 0.917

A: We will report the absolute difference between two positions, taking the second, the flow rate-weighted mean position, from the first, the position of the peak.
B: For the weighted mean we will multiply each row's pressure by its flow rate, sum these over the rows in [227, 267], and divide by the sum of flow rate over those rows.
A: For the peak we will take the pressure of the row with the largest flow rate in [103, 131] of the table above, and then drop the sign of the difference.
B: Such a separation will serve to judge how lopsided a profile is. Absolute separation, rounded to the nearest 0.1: 141.9 kPa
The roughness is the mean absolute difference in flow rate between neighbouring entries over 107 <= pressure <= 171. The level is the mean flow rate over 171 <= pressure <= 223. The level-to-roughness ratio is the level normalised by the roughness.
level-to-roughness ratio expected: 114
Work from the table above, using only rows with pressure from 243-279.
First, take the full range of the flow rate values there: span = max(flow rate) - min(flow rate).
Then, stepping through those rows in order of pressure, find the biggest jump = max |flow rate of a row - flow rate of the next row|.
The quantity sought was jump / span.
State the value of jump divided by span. 0.36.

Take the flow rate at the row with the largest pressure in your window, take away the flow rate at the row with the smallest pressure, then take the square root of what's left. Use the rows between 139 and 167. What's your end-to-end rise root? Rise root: 2.0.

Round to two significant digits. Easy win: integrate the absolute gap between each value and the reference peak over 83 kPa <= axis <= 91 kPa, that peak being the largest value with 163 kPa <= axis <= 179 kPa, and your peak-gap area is 26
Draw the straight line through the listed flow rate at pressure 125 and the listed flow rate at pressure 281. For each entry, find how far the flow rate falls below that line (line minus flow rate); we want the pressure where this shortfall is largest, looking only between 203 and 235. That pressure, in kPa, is 229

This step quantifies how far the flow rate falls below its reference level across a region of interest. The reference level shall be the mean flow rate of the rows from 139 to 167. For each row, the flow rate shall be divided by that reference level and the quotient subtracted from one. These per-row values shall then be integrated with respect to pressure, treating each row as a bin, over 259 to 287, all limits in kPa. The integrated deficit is -1.8 kPa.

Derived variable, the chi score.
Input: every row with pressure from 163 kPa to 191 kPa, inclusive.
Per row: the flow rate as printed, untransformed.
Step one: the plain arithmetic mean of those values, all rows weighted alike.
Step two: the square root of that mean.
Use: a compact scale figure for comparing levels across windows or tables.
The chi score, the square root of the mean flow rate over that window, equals 11.0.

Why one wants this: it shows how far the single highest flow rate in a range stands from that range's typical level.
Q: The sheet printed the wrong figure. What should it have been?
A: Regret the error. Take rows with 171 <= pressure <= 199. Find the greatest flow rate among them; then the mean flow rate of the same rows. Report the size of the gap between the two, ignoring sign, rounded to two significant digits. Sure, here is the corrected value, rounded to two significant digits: 3.6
